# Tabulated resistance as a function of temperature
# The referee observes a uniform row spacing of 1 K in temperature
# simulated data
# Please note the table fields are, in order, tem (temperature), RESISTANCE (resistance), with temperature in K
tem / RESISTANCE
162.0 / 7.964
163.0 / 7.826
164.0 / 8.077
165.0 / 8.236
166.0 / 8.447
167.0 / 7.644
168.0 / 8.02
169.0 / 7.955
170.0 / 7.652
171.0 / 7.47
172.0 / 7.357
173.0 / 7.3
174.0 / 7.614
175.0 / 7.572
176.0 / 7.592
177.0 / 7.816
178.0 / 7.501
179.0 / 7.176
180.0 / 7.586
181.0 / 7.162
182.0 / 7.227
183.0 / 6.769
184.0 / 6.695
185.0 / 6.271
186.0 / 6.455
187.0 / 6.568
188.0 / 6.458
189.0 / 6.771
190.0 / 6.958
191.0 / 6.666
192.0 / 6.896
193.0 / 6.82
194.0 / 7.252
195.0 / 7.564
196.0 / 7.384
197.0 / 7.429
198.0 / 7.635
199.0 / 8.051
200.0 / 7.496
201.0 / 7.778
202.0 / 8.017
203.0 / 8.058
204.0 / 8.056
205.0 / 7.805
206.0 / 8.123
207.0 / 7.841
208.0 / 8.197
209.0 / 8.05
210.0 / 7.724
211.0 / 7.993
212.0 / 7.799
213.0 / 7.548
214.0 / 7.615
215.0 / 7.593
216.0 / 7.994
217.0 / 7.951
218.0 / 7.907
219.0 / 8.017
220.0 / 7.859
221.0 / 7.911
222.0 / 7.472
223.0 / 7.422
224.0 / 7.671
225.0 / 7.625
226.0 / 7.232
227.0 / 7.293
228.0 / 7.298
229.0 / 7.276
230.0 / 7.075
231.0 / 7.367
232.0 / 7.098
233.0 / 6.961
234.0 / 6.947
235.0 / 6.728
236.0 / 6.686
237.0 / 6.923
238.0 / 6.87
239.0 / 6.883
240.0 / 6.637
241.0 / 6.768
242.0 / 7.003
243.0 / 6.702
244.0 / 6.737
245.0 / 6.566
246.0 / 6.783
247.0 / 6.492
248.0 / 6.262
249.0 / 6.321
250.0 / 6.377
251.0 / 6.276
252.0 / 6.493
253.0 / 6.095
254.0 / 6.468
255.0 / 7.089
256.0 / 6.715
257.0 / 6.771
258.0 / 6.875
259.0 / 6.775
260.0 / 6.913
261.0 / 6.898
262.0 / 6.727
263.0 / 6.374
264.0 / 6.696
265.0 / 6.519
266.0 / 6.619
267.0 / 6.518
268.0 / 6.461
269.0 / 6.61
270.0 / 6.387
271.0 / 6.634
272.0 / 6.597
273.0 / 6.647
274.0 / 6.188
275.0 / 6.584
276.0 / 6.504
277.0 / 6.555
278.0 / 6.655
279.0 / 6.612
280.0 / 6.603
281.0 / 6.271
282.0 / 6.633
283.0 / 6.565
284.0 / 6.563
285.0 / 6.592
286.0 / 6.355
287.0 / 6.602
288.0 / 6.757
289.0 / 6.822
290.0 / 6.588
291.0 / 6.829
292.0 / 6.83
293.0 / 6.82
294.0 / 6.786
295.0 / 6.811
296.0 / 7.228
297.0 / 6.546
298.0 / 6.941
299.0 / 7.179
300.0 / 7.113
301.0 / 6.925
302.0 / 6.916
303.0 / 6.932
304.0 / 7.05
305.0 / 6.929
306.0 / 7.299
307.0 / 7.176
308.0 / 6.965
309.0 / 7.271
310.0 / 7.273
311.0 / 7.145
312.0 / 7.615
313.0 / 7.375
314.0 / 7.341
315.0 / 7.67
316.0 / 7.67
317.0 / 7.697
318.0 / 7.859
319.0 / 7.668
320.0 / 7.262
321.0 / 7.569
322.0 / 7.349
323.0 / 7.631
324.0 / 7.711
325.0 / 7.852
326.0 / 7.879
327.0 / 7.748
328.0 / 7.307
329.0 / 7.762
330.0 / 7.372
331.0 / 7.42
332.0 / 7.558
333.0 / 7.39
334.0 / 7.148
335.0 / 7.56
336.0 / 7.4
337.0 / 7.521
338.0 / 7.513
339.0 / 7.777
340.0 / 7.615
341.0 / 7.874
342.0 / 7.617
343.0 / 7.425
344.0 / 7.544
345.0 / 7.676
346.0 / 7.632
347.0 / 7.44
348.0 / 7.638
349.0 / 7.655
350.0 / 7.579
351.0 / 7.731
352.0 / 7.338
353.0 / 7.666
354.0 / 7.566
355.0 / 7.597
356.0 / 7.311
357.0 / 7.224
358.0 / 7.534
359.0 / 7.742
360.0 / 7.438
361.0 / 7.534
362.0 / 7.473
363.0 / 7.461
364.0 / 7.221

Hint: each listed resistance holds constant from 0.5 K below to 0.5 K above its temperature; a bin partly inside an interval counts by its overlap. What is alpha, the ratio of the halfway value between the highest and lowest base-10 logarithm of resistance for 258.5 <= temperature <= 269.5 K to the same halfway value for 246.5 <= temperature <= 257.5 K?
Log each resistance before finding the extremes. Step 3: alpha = 1.005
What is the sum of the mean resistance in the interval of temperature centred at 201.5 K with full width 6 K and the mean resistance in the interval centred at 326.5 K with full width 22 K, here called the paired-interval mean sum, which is 15.5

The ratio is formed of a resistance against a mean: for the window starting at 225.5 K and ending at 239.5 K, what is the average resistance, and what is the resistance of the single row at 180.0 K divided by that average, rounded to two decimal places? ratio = 1.08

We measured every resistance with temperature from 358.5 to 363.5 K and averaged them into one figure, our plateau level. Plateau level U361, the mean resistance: 7.53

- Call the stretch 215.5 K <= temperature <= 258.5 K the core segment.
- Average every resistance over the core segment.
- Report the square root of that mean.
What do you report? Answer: 2.65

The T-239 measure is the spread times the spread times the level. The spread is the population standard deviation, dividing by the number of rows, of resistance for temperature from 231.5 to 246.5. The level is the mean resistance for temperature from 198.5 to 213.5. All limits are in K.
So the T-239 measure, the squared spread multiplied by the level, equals 0.165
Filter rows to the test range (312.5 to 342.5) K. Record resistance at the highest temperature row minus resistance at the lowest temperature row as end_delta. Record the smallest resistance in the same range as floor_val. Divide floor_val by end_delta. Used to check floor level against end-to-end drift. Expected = 30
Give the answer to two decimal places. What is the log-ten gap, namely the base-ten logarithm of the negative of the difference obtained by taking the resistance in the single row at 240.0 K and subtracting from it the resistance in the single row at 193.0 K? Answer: -0.74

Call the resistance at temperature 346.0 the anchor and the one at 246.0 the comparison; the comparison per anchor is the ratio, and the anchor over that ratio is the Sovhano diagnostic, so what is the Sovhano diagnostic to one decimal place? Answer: 8.6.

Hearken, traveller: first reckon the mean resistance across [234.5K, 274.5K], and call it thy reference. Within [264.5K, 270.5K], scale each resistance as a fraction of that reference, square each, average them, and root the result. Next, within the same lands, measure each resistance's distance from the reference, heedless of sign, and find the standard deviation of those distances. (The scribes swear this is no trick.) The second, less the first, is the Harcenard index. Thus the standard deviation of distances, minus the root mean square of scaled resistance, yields -0.90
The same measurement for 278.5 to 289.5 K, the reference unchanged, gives -0.88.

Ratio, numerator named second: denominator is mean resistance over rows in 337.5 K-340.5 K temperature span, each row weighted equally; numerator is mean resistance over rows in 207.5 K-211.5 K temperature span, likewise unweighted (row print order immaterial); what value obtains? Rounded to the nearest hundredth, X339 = 1.05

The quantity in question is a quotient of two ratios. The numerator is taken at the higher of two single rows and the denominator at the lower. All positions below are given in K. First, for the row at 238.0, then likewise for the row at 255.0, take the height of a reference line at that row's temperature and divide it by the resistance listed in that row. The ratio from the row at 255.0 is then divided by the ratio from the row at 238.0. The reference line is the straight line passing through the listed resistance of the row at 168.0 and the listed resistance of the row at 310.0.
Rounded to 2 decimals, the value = 0.96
